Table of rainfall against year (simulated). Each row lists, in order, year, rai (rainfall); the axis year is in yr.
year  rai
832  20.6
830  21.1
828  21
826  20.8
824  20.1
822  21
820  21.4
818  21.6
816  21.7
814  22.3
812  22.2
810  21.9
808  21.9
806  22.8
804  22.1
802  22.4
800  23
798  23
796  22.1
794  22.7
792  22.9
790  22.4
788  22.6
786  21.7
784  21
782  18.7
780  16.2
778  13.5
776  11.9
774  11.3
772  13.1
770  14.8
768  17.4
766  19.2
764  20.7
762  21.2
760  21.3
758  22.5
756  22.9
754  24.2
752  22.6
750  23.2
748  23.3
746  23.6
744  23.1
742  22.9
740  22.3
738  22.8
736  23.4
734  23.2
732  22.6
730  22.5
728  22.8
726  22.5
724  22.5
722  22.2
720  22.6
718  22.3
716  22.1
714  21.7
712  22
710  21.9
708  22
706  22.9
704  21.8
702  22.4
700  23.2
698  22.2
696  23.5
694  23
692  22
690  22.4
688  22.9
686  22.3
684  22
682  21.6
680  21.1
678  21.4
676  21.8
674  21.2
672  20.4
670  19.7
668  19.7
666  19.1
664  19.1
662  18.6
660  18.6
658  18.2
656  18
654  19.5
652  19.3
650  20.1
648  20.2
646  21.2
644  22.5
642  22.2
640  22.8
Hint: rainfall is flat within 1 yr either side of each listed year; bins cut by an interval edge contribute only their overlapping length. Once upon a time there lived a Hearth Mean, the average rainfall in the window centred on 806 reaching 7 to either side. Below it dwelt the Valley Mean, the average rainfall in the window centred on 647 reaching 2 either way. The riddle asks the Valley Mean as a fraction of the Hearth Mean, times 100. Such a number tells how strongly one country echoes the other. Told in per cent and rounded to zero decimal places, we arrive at 93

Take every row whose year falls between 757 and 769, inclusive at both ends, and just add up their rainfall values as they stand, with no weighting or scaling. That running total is 122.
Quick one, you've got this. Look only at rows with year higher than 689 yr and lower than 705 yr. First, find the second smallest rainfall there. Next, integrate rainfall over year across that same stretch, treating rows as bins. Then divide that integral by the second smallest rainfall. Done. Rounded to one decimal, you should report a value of 16.4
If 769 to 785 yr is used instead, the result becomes 20.3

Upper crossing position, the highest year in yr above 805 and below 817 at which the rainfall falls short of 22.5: 816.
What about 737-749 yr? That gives 740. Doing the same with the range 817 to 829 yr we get 828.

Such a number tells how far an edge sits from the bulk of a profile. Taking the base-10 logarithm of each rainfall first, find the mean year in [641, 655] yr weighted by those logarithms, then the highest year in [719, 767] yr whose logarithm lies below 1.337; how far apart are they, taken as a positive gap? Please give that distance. 118.1 yr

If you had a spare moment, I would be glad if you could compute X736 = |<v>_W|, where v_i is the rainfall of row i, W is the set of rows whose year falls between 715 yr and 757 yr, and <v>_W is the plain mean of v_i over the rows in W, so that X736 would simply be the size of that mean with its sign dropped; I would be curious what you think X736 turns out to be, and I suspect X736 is 22.8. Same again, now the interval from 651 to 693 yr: 20.4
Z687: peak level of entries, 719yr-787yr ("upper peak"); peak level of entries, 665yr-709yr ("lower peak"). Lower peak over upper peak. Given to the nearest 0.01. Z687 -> 0.97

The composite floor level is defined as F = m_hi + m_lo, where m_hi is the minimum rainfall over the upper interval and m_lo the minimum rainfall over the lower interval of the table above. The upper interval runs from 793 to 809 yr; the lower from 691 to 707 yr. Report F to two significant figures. 44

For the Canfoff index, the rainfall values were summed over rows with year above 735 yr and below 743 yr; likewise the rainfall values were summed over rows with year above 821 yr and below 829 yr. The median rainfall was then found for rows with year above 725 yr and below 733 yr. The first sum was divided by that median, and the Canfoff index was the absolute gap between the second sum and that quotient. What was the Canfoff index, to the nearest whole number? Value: 79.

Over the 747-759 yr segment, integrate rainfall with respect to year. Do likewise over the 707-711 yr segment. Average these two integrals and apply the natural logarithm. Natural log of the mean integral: 5.21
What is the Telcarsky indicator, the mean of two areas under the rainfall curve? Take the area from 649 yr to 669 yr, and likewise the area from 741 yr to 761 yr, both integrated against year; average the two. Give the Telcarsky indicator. 420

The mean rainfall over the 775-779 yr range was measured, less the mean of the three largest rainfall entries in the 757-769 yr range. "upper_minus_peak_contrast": -9.0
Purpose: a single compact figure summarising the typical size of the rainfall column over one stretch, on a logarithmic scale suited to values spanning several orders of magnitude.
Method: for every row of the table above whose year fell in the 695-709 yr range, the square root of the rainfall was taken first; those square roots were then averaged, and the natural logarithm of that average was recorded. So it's 1.56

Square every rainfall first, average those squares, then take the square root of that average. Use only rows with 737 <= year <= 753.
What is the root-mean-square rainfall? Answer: 23.0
